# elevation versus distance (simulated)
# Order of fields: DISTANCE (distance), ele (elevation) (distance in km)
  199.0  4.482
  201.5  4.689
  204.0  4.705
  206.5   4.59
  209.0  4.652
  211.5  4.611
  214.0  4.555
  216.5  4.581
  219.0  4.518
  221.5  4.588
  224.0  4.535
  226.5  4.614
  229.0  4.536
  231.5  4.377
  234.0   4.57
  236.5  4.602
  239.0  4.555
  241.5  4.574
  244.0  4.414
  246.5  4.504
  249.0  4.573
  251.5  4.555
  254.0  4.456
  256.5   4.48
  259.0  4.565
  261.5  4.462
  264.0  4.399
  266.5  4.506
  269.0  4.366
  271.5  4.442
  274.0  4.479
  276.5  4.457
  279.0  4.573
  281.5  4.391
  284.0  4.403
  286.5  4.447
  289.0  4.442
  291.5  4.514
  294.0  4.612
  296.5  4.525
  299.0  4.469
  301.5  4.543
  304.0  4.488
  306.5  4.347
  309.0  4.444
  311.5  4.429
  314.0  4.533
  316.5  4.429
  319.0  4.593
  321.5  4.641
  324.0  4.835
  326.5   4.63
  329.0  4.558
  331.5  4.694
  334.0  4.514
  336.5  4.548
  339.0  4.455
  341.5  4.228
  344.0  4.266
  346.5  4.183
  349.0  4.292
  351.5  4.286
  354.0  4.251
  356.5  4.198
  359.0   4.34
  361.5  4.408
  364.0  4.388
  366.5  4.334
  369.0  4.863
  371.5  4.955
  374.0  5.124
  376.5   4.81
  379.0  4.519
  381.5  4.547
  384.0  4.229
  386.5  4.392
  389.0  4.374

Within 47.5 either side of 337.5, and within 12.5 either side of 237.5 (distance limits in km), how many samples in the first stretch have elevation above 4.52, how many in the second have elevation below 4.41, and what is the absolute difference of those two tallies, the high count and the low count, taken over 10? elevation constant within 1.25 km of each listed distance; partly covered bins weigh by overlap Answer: 1.5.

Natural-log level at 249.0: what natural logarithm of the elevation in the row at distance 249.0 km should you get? 1.52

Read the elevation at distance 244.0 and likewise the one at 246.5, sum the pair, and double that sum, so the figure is 17.8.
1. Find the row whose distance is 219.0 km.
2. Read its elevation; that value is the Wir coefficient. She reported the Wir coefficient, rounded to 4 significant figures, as 4.518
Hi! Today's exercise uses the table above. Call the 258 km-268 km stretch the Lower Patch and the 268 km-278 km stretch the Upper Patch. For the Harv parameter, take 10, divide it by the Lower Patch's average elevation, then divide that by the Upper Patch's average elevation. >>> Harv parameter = 0.503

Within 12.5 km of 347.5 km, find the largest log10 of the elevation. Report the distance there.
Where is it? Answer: 336.5 km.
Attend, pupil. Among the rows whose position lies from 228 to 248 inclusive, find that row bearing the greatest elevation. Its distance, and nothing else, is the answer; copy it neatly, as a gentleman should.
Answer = 236.5 km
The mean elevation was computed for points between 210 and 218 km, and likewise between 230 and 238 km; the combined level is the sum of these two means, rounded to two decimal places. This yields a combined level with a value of 9.10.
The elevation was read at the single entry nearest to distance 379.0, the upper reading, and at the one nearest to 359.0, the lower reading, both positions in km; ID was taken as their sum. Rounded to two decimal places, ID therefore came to 8.86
